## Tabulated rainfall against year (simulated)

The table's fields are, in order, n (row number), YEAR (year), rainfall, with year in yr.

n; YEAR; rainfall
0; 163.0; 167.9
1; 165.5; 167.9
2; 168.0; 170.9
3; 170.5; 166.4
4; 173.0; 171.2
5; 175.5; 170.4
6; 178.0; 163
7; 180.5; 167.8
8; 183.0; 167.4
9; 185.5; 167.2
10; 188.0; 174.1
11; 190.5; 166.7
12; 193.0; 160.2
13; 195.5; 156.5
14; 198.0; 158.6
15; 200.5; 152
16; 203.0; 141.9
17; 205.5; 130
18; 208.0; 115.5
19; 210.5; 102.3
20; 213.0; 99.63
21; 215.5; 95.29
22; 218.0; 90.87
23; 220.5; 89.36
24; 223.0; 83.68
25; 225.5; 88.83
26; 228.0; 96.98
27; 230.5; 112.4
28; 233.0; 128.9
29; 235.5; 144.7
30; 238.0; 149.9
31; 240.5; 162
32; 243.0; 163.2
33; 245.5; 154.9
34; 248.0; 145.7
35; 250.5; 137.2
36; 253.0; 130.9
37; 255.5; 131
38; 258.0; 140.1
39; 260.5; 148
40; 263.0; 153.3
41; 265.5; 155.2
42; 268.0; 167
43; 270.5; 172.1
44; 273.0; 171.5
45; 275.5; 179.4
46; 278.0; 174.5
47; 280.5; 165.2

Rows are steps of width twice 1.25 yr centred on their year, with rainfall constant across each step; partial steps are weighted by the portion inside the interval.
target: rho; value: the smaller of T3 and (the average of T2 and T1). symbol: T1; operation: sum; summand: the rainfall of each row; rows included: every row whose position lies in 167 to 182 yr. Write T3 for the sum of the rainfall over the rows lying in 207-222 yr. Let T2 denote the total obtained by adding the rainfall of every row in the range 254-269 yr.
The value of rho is 593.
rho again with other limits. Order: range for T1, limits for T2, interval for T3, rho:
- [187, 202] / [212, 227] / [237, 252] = 758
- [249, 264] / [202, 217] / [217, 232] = 562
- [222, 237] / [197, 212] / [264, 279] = 728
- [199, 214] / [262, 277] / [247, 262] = 833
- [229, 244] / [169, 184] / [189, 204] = 934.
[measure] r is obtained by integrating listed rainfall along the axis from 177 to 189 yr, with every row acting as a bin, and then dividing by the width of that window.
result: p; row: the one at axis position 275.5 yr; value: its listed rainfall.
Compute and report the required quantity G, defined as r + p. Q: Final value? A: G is 347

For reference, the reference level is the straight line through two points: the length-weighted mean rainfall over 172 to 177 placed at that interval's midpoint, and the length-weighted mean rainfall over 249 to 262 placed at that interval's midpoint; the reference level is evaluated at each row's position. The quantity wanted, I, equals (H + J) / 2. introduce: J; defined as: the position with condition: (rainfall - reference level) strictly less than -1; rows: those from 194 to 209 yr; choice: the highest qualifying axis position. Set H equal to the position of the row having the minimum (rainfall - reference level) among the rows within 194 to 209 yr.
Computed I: 208.0 yr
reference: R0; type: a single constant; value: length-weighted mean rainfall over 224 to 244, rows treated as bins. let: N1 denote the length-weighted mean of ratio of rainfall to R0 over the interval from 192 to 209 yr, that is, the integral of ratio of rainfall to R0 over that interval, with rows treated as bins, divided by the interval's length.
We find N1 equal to 1.118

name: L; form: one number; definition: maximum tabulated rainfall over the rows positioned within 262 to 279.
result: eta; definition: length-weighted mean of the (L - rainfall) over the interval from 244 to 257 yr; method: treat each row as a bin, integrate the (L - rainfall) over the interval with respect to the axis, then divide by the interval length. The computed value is 39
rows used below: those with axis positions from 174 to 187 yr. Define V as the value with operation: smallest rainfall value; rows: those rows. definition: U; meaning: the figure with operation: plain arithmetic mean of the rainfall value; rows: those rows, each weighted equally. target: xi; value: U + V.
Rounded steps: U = 167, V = 163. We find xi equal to 330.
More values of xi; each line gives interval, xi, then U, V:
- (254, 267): 277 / 146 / 131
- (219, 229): 173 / 90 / 83.68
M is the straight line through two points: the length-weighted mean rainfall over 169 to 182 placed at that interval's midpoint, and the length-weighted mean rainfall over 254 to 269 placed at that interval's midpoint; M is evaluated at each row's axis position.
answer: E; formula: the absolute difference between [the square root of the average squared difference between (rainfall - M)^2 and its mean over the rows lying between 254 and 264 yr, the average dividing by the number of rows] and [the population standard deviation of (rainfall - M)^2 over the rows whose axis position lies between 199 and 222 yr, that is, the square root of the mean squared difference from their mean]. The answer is 1549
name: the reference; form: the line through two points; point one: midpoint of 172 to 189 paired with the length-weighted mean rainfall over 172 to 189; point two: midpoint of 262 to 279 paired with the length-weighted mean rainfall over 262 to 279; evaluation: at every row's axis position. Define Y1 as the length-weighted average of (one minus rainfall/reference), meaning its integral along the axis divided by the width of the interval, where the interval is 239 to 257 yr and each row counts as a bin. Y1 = 0.13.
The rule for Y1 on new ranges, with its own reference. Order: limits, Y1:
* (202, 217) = 0.33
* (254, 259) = 0.20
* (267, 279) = -0.03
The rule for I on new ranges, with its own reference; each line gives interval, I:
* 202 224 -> 223.0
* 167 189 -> 178.0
